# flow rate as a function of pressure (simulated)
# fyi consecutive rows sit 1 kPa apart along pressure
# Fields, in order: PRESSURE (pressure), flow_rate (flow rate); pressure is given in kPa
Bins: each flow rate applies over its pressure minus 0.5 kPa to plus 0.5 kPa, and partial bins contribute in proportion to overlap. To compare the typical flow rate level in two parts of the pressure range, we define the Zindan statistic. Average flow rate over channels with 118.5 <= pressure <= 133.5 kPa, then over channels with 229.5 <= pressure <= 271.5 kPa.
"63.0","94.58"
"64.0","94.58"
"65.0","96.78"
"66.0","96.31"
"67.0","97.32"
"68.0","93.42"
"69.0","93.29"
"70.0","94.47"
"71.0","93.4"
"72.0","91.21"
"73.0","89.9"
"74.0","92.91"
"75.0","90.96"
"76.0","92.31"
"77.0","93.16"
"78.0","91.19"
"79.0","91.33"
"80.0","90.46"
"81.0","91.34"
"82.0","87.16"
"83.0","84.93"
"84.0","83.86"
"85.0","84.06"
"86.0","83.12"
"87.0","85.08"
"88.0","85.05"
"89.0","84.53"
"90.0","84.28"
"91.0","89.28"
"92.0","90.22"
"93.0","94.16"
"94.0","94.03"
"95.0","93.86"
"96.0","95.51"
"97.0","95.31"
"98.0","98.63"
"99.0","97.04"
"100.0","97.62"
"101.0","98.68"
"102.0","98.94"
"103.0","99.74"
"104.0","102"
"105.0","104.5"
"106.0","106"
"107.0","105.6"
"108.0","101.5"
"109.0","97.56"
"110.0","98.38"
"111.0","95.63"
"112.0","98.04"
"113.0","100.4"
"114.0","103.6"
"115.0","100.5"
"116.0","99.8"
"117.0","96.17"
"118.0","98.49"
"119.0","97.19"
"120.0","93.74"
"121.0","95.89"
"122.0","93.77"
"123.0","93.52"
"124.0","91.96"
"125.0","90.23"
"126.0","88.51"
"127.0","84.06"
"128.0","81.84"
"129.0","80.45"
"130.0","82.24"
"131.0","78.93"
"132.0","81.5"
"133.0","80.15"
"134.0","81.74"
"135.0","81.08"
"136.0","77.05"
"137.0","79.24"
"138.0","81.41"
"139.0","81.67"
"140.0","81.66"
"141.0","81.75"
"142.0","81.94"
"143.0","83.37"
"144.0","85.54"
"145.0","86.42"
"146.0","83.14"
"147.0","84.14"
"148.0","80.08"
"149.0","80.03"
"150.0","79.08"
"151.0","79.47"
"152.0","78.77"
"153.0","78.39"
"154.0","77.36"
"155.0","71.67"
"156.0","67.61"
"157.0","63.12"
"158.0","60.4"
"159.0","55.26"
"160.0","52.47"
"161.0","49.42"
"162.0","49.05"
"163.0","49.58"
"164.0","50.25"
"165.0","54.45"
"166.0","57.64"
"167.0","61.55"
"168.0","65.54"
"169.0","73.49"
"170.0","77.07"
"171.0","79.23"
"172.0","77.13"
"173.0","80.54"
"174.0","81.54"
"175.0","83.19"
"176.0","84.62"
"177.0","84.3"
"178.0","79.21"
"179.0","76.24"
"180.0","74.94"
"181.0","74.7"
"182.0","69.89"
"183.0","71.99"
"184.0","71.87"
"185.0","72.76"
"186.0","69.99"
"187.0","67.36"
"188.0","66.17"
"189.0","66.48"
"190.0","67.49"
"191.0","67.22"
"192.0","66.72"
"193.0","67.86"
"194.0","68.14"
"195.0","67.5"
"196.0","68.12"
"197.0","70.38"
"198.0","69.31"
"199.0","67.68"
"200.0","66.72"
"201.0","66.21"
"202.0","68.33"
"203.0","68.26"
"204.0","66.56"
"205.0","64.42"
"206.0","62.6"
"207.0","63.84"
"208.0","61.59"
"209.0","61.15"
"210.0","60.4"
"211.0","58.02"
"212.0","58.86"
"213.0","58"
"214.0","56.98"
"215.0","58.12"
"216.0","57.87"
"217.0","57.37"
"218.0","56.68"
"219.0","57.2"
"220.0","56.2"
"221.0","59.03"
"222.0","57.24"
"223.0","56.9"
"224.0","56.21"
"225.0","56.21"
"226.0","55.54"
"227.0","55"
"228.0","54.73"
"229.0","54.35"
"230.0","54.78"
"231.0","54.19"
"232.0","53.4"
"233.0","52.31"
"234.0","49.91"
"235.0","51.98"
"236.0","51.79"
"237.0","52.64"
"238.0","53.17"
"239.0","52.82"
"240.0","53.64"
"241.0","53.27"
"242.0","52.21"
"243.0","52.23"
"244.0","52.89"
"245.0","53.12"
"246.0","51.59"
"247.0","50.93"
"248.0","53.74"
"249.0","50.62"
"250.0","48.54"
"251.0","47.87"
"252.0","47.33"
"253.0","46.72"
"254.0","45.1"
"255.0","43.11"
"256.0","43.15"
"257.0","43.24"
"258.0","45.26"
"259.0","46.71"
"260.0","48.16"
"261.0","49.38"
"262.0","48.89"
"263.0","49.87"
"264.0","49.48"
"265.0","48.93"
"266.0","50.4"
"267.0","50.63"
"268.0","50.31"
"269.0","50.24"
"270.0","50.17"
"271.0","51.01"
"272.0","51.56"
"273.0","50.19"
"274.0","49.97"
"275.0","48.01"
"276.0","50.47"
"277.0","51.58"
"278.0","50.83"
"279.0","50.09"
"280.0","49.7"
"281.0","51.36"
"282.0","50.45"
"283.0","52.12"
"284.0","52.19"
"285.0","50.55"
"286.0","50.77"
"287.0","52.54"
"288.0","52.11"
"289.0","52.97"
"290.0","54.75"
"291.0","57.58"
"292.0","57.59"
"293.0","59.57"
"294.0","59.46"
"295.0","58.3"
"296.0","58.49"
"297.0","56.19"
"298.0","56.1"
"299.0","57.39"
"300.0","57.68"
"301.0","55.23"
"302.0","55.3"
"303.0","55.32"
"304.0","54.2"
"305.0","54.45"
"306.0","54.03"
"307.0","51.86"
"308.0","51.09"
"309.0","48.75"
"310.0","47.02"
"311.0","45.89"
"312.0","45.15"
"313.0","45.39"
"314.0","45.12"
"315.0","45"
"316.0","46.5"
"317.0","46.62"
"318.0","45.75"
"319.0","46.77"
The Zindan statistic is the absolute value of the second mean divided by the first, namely 0.57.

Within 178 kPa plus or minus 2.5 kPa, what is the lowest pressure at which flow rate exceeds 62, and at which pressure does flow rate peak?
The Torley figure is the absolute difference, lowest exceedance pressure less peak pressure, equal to 0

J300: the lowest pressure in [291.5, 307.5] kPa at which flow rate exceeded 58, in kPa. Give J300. 293.0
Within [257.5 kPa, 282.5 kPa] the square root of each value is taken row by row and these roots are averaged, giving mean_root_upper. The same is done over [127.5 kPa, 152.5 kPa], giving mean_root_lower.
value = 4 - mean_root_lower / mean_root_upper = 2.72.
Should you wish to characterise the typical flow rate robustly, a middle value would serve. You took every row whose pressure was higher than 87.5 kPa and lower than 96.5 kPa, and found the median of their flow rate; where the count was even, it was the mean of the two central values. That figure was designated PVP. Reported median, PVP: 90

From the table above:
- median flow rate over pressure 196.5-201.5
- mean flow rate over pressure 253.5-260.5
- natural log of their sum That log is 4.7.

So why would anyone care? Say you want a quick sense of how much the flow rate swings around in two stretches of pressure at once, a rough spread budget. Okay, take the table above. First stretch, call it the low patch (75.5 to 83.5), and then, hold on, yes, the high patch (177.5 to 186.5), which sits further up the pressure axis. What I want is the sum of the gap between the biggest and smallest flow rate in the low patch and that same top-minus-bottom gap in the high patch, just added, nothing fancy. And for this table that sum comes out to 18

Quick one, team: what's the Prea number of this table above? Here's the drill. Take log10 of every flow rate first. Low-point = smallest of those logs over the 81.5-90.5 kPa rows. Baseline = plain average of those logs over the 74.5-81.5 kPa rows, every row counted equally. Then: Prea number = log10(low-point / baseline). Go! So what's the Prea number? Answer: -0.01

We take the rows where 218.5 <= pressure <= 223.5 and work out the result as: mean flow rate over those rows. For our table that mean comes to 57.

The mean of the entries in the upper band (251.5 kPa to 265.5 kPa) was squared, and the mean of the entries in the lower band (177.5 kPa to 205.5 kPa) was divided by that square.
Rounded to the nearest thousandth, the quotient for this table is 0.032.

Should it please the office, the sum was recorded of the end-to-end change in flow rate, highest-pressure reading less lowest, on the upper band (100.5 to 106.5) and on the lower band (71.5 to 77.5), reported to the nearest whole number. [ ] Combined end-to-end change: 9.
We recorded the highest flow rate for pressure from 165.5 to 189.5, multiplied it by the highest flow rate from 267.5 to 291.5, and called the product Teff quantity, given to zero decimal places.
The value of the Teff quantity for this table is 4872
